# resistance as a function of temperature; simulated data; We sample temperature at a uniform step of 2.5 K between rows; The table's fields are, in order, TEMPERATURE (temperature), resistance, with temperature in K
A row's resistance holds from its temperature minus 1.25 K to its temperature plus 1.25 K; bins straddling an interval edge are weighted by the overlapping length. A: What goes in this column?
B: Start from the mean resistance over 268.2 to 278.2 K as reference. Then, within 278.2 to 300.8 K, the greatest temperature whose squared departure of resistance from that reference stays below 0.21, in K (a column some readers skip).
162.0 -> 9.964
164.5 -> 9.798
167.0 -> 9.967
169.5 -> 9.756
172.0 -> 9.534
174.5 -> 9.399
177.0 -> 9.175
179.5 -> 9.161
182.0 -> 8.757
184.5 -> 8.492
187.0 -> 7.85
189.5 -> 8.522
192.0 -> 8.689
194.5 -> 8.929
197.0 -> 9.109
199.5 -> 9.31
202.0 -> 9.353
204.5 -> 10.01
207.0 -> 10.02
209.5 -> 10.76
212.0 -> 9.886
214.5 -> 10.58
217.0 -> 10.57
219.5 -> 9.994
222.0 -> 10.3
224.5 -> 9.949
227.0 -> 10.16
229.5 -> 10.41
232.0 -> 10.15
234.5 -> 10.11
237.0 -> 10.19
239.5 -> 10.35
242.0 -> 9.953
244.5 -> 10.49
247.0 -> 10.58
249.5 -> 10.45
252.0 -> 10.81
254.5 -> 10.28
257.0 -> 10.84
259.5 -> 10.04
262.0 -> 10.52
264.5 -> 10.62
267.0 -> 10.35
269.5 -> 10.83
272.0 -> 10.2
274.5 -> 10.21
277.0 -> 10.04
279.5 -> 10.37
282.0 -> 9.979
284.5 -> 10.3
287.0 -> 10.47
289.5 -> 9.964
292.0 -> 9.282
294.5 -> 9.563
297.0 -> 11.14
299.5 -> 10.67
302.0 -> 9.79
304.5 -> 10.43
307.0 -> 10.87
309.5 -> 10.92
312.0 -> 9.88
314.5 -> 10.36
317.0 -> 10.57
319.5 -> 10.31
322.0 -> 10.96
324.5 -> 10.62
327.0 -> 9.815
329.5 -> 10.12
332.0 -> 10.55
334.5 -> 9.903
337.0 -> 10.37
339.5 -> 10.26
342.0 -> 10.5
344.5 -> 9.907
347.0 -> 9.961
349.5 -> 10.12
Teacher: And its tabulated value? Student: 299.5 K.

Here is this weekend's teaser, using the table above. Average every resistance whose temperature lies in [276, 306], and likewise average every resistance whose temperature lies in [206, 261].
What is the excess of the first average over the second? -0.1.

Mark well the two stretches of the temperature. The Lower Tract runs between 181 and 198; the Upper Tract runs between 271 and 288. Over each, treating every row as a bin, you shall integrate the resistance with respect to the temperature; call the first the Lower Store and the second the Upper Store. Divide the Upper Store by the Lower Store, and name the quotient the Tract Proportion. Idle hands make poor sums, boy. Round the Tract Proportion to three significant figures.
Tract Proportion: 1.19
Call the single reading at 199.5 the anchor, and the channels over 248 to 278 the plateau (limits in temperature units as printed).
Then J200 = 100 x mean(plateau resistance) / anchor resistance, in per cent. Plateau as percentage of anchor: 112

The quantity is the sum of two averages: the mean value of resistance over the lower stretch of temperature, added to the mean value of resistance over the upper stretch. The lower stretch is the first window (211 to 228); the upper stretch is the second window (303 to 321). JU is 20.7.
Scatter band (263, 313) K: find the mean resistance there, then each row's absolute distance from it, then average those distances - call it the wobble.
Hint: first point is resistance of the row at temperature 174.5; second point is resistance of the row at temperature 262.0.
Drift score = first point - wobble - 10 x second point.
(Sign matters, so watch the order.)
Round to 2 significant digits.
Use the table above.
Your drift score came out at -96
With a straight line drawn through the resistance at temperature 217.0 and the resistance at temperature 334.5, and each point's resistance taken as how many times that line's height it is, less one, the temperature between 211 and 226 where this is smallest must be 212.0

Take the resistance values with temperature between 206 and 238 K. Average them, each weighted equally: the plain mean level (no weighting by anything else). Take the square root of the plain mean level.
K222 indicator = 3.200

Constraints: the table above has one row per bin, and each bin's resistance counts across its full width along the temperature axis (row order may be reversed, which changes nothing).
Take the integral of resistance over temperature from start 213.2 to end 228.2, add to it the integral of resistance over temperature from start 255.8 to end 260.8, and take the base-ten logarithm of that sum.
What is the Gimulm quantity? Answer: 2.31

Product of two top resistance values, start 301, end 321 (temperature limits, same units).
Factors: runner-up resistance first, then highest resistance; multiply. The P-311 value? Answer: 119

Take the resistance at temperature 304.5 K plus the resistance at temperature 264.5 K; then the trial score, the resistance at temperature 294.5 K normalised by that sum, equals 0.454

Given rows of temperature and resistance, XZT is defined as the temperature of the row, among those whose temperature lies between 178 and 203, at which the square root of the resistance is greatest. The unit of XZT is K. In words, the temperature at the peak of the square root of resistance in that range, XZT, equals 202.0 K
